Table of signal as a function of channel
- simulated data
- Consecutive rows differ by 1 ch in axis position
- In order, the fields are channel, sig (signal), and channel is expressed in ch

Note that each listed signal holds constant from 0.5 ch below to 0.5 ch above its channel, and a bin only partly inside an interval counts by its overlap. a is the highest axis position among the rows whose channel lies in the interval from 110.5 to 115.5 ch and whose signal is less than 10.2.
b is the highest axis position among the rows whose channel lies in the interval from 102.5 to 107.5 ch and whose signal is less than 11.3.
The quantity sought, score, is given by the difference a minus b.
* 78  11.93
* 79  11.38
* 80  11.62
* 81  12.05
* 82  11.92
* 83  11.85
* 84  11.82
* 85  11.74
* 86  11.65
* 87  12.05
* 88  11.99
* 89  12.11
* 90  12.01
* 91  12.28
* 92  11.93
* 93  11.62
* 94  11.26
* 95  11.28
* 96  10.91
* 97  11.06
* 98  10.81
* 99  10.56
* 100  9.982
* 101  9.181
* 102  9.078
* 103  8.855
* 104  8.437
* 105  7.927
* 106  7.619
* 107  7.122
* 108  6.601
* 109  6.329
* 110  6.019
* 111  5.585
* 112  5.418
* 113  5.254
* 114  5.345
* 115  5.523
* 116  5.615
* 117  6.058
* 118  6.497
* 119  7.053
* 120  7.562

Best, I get 8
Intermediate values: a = 115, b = 107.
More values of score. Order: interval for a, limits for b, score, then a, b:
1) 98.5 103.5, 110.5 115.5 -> -12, 103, 115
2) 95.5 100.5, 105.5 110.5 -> -10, 100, 110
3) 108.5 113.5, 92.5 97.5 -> 16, 113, 97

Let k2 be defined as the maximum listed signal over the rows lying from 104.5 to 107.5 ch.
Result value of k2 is 7.927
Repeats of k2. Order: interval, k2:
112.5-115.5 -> 5.523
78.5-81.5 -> 12.05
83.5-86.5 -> 11.82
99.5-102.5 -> 9.982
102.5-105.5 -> 8.855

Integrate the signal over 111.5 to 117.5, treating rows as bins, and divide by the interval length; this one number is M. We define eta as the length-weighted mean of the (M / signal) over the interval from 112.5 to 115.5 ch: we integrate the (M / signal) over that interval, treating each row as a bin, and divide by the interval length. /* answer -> 1.03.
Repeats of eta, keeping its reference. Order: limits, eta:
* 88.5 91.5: 0.46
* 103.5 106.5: 0.69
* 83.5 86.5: 0.47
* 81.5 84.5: 0.47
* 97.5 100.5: 0.53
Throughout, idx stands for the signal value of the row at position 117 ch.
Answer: 6.058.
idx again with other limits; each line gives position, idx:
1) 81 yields 12.05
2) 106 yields 7.619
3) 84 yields 11.82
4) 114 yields 5.345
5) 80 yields 11.62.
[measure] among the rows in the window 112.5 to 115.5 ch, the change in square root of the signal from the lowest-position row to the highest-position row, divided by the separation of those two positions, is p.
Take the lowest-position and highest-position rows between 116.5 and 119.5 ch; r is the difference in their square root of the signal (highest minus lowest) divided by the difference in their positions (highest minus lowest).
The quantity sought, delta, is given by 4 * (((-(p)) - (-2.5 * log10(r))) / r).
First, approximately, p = 0.03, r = 0.097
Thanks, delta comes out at -105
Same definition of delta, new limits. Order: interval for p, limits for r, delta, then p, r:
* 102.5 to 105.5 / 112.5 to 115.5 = -520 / -0.08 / 0.029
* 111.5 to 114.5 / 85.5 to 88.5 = -649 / -0.01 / 0.025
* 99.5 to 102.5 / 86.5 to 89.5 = -5412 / -0.07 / 0.004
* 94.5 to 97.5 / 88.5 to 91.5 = -1568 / -0.02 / 0.012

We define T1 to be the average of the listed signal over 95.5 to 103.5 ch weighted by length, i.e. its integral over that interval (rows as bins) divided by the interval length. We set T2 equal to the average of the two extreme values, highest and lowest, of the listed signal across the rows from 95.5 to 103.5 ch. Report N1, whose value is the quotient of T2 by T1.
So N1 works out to 0.99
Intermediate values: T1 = 10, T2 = 10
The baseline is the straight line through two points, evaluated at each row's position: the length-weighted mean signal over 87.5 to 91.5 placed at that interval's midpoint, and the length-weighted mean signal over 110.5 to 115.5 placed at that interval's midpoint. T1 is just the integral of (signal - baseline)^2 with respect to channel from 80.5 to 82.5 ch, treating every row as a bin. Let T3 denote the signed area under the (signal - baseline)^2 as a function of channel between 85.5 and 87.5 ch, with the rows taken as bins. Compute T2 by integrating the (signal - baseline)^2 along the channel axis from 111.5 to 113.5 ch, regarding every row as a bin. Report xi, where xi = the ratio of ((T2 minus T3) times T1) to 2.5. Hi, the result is -11.5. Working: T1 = 11.4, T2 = 0.1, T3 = 2.7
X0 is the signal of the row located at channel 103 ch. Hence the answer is 8.855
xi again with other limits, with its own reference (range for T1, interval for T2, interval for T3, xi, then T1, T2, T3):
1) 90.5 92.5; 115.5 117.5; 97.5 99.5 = 0.4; 0.7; 4.2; 2.6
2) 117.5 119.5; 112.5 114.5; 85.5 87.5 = -17.9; 17.3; 0.1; 2.7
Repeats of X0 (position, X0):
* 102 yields 9.078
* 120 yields 7.562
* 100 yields 9.982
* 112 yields 5.418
